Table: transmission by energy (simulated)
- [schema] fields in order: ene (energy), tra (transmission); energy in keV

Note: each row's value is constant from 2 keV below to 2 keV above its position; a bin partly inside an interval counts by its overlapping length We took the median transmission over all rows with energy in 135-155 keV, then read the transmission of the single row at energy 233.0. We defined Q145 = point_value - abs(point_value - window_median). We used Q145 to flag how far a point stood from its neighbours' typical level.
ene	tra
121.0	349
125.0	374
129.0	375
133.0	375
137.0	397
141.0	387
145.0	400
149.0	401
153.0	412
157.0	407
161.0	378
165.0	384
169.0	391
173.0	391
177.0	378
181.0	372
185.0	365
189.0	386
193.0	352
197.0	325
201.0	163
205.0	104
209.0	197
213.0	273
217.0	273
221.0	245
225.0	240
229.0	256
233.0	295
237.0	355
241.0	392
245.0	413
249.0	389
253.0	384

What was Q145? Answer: 190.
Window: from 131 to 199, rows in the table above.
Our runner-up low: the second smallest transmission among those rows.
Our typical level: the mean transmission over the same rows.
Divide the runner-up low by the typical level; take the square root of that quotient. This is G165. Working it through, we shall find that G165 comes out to 0.96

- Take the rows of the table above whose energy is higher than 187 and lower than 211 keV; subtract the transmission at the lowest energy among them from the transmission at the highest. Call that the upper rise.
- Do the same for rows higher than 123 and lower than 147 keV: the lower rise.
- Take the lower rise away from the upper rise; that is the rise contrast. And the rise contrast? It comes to -215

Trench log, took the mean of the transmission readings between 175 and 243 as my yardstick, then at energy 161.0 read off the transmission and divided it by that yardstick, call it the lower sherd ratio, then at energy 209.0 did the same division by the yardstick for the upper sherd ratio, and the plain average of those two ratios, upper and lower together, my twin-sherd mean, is 0.98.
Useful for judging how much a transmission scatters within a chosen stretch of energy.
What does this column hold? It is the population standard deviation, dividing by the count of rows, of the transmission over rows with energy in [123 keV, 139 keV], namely 9.7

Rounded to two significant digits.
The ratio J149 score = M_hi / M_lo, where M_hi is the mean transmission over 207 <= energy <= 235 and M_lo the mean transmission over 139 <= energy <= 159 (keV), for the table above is 0.63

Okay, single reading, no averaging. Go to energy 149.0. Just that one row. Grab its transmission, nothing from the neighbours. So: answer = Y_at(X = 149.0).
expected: 401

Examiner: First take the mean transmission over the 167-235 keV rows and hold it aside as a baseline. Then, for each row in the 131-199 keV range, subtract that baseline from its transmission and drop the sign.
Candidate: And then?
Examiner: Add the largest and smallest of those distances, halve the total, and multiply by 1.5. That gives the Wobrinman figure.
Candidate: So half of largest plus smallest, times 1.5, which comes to 111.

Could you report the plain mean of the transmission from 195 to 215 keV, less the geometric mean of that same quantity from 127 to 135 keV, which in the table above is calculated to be -163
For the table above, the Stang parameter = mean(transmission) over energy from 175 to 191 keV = 375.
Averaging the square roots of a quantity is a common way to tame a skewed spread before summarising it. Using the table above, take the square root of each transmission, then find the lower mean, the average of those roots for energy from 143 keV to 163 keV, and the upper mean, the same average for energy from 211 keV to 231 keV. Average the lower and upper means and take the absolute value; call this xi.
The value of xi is 18.0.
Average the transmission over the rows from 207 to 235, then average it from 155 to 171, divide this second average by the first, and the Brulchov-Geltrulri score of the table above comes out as 1.5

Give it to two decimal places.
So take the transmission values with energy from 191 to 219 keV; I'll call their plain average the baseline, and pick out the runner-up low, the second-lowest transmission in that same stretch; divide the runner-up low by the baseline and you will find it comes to 0.68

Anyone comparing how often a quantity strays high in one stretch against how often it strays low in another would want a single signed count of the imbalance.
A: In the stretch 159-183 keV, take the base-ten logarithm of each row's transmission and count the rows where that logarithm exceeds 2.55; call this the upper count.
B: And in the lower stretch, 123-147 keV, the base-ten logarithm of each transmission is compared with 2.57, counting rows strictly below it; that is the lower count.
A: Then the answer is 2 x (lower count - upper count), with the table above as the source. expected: -12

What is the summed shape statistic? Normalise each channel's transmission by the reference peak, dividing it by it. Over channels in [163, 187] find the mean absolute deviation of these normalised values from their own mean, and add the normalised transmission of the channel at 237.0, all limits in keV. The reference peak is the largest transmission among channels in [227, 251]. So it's 0.88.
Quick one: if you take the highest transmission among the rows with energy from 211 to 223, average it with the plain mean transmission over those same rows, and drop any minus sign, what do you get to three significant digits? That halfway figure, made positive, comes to 268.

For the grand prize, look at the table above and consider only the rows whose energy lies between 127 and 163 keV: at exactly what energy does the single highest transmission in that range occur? 153.0 keV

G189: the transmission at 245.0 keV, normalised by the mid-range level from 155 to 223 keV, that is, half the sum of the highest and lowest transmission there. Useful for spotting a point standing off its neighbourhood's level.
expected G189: 1.6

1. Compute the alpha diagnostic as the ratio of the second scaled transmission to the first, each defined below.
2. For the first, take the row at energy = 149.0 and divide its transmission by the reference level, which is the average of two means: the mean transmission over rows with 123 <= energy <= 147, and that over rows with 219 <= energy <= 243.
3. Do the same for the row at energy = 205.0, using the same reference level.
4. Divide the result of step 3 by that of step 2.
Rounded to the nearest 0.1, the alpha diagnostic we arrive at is 0.3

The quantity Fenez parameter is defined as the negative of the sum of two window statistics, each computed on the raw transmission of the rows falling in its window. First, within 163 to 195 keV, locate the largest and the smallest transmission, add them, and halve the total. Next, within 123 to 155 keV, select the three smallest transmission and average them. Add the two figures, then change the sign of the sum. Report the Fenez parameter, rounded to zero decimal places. -746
